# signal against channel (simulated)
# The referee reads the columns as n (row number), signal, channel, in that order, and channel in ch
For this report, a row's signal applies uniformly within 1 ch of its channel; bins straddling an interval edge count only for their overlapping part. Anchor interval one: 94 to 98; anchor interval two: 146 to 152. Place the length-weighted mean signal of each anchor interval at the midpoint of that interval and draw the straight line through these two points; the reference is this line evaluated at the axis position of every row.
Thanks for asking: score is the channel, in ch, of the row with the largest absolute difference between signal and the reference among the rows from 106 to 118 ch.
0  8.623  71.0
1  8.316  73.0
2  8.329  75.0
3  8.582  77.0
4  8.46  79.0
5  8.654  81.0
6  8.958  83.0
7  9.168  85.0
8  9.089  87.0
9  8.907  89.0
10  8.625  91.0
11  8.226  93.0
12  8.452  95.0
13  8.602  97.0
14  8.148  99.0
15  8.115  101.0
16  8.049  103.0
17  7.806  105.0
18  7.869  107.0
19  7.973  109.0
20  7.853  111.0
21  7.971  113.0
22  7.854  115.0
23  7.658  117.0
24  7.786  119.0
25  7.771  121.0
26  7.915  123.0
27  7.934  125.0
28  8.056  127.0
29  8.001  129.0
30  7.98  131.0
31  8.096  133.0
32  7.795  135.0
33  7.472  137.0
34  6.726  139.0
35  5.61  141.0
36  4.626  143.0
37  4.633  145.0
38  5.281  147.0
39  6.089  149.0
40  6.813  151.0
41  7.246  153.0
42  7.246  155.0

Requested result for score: 113.0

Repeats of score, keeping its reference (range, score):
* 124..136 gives 133.0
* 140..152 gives 143.0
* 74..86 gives 75.0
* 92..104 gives 93.0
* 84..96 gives 93.0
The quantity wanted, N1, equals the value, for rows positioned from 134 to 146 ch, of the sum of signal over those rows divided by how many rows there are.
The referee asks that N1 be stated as 6.1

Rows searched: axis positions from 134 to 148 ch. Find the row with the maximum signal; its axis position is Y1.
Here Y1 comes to 135.0 ch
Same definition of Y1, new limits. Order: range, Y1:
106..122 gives 109.0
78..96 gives 85.0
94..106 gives 97.0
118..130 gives 127.0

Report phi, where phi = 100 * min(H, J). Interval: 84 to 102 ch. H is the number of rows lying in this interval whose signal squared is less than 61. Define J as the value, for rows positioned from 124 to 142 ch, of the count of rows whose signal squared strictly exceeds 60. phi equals 0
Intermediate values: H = 0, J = 6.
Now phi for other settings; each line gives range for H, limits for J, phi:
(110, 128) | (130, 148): 300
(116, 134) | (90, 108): 300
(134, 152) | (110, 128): 800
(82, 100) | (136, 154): 0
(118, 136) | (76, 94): 300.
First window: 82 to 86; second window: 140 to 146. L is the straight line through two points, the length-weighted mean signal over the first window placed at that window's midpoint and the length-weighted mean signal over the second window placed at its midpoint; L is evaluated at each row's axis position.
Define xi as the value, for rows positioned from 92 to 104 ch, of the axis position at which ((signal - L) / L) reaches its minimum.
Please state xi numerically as 93.0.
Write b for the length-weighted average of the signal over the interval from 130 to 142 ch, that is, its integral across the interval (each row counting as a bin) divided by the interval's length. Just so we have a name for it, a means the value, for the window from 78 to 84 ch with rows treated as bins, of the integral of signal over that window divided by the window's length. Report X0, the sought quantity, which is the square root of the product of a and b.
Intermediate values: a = 8.69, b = 7.3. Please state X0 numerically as 7.95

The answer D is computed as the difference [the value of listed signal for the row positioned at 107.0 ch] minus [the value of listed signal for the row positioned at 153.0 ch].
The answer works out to 0.62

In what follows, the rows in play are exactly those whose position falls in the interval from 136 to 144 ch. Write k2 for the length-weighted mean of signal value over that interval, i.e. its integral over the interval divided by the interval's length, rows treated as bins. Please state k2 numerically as 6.11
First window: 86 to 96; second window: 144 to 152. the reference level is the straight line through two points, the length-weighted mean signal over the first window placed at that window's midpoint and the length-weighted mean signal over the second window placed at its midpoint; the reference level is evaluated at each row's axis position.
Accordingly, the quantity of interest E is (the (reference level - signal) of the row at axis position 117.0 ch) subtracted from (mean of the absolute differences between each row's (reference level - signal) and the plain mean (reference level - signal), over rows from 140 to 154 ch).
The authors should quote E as 1.35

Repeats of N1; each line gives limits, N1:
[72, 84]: 8.5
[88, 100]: 8.5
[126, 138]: 7.9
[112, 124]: 7.8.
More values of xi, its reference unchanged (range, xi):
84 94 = 93.0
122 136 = 123.0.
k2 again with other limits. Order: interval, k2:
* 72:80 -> 8.42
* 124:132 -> 7.99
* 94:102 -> 8.33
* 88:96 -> 8.55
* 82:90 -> 9.03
